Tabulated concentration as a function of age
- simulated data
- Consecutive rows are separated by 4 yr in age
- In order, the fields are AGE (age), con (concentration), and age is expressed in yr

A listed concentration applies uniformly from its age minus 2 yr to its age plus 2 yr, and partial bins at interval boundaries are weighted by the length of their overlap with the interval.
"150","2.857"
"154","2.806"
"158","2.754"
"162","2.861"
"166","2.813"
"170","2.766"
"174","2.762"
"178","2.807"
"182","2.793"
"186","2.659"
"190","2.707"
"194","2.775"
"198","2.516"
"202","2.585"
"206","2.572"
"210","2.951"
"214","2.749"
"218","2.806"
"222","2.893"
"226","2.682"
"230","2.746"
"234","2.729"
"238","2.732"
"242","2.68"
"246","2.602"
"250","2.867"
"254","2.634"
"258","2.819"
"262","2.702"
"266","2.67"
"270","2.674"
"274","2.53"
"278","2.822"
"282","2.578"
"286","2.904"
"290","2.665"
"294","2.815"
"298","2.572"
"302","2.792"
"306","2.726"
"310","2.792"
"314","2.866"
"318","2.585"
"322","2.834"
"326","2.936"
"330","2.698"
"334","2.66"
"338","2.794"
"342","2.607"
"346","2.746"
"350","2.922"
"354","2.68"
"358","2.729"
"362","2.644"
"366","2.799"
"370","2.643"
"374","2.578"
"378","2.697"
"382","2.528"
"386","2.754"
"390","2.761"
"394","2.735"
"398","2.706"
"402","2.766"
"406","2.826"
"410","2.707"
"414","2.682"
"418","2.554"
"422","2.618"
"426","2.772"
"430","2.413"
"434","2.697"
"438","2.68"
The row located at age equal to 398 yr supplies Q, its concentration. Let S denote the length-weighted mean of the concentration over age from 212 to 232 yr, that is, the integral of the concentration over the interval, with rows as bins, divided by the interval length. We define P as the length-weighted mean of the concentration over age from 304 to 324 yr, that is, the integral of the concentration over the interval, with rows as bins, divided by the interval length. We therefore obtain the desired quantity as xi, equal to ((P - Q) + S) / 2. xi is 1.41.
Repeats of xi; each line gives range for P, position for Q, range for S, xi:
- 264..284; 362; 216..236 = 1.39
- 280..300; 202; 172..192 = 1.43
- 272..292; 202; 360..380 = 1.39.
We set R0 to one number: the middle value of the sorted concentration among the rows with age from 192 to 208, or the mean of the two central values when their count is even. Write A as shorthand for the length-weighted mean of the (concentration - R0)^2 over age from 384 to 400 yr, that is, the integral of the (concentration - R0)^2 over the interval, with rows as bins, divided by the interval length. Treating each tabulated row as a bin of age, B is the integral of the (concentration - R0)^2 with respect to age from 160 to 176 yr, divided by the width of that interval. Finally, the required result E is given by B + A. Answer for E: 0.077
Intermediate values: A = 0.026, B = 0.051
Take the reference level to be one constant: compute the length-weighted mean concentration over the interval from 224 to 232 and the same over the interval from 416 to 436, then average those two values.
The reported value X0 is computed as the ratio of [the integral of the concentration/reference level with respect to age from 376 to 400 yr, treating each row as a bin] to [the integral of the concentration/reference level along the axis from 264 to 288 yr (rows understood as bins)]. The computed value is 1.00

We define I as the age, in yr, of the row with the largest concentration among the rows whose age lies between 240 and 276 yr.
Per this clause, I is 250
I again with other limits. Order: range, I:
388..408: 406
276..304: 286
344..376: 350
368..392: 390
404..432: 406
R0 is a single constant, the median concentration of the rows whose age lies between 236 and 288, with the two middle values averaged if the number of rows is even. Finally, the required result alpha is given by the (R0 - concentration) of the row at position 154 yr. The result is -0.13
